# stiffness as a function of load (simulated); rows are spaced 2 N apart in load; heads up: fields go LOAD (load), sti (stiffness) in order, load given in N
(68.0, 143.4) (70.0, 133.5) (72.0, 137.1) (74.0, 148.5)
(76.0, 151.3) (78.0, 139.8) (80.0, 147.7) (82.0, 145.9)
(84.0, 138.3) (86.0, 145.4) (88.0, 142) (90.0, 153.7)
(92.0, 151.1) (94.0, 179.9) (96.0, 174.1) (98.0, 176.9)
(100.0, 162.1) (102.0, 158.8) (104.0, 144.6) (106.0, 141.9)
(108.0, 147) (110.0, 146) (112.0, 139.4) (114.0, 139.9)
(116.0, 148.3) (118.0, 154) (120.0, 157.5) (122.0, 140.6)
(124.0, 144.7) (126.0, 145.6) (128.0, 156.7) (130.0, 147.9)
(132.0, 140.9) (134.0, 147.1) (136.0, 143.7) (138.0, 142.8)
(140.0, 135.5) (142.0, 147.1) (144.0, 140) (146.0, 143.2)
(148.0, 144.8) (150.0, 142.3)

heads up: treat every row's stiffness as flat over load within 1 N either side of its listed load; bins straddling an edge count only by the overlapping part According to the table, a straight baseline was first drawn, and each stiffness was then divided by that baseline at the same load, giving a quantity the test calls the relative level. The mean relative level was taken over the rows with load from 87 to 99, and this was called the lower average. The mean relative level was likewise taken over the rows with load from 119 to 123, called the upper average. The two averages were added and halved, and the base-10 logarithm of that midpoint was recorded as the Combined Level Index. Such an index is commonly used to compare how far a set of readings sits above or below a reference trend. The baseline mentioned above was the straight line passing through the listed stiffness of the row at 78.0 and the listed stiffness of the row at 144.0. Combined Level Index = 0.047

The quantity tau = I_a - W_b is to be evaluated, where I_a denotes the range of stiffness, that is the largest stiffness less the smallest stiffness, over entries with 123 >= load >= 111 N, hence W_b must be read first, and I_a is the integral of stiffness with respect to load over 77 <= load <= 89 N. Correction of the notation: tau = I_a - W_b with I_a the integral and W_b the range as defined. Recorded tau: 1700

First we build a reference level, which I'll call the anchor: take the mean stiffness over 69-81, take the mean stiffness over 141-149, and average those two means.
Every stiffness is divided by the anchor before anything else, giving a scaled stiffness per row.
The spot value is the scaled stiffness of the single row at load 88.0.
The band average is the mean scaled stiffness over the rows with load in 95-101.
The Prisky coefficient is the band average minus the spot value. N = 0.20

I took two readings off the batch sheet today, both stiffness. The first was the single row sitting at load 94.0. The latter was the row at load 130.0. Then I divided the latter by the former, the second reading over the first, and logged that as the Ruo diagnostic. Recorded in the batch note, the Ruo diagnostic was 0.82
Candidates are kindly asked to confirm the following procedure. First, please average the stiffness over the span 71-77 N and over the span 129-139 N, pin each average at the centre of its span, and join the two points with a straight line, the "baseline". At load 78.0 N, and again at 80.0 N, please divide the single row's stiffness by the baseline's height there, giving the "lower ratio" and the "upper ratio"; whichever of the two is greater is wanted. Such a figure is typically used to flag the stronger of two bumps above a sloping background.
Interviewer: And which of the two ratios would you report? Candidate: 1.01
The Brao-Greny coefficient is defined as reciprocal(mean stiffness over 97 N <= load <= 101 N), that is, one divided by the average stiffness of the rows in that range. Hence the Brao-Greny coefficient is 0.0059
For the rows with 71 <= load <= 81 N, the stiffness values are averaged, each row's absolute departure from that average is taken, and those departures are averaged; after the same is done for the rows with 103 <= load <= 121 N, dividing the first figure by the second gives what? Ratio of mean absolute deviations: 1.12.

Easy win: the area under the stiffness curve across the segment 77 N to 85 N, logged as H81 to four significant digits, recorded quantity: 1143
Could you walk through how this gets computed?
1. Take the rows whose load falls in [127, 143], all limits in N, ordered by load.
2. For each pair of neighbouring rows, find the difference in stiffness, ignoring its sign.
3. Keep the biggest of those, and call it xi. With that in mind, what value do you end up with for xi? 12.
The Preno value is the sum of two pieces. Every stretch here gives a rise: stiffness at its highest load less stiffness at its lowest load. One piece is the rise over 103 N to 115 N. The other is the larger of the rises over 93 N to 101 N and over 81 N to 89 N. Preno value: -9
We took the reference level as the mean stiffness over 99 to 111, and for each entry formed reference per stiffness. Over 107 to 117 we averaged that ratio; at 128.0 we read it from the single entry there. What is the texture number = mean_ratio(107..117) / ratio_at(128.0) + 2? 3.09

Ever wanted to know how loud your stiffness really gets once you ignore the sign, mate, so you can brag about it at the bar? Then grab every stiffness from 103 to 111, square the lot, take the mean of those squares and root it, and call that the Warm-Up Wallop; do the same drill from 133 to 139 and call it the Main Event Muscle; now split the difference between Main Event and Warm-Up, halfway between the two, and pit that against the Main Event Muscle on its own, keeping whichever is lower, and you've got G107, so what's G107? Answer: 145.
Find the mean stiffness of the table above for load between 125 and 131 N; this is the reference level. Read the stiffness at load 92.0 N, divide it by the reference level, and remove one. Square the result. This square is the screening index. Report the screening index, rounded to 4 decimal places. 0.0000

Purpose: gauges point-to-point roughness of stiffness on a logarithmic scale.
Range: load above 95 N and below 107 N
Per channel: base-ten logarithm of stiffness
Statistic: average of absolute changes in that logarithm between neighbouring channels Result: 0.021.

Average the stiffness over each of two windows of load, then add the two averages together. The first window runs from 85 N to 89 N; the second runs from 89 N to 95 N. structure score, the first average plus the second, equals 305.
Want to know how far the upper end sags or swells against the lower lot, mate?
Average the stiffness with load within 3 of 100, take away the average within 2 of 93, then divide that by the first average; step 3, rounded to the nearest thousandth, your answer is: 0.003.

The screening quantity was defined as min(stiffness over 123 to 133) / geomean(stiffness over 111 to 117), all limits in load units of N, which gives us 0.99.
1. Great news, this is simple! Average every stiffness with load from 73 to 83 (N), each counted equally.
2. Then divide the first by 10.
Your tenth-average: 14.7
